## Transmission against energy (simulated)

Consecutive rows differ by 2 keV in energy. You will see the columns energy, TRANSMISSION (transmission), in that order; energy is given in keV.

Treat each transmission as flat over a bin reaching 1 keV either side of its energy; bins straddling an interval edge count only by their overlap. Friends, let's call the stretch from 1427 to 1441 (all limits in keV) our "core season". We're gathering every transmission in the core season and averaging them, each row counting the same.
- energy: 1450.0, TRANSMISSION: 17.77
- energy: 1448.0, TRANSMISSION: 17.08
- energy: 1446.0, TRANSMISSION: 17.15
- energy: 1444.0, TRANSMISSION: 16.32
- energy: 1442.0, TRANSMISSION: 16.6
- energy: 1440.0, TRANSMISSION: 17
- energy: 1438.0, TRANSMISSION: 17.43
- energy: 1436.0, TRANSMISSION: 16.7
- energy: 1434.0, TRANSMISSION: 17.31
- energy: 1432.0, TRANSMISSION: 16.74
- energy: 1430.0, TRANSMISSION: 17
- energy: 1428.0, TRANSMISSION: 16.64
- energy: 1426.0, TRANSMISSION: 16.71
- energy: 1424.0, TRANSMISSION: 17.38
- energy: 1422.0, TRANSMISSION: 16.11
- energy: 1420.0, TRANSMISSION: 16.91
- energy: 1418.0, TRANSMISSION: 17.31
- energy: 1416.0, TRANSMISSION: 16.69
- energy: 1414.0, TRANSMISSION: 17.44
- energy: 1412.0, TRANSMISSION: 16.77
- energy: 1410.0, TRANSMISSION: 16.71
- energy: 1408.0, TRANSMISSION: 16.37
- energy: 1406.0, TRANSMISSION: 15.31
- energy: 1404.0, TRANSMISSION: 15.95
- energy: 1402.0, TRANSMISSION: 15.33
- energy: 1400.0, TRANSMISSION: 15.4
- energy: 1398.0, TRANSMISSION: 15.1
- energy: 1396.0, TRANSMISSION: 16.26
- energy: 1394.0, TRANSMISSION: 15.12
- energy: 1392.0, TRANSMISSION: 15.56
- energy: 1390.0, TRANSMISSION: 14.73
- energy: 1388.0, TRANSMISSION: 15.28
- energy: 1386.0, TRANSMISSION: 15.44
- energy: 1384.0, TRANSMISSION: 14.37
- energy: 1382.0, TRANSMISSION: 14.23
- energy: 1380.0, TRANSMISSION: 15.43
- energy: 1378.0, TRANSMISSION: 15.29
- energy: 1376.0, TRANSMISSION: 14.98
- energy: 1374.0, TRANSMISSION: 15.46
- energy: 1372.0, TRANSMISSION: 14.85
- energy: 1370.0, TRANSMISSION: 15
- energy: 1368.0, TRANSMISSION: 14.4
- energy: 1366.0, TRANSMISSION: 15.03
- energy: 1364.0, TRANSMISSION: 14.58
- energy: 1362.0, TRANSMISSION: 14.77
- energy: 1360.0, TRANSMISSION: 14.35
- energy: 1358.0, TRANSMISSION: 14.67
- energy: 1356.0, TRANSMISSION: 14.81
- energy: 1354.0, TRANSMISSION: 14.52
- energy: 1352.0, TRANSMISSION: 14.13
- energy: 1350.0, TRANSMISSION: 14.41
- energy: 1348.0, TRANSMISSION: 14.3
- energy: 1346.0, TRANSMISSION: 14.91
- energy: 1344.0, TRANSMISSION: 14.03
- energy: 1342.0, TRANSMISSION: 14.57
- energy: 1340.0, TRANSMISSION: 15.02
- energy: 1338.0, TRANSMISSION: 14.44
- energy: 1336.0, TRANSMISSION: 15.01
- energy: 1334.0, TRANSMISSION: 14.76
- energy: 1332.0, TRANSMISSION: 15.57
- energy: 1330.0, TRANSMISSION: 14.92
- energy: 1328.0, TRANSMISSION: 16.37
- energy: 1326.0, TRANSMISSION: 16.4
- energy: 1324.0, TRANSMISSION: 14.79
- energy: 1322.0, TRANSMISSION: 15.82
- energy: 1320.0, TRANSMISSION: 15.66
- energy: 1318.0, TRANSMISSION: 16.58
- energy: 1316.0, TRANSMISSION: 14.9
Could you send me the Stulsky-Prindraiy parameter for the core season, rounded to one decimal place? 17.0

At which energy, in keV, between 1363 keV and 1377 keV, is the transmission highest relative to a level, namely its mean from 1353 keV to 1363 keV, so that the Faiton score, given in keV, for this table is 1374.0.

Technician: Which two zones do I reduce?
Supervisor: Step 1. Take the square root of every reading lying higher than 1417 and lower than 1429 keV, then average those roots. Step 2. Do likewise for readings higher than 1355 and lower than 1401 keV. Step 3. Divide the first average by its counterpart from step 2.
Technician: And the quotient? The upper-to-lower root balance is 1.06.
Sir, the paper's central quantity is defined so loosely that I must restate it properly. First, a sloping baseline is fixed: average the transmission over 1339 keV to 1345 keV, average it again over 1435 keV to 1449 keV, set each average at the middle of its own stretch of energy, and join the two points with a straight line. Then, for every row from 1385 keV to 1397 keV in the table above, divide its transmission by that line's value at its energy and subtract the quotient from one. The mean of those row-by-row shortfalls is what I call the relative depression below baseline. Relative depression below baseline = 0.02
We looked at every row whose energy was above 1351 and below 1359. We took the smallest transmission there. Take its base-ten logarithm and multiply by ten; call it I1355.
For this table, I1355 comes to 11.50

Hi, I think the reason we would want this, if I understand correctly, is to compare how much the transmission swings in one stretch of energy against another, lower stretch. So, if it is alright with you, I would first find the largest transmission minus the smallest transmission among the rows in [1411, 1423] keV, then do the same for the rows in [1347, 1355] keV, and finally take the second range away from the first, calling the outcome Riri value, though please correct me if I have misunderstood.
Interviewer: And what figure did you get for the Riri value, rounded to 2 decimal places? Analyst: 0.94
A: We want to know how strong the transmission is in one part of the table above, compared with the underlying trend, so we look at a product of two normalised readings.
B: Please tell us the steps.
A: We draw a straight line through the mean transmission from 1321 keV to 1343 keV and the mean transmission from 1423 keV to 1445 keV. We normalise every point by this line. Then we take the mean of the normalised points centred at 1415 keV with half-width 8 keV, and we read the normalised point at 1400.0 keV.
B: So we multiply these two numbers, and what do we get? 0.954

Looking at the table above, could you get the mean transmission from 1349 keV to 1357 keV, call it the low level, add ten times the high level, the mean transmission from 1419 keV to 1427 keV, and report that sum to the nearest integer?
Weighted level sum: 182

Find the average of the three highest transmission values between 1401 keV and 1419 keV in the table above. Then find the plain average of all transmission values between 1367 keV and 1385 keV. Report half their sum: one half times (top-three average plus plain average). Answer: 16.0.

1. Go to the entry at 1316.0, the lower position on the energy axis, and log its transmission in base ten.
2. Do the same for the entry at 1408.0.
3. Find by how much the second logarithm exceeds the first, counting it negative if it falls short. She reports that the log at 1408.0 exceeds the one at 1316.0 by 0.041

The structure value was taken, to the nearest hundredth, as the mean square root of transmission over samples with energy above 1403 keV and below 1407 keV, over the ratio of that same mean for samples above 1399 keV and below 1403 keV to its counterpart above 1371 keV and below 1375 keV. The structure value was 3.93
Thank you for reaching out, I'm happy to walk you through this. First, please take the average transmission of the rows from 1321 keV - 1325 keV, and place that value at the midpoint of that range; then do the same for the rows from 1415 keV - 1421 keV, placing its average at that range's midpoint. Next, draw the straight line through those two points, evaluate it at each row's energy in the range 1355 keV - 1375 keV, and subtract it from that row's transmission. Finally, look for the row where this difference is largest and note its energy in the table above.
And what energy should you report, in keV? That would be 1374.0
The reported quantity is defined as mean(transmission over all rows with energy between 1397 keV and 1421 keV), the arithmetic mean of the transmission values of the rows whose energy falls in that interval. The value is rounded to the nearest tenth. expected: 16.3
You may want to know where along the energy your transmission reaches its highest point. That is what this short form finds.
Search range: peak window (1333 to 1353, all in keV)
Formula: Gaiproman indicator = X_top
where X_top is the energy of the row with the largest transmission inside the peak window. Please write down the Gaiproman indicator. 1340.0 keV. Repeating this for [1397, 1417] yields 1414.0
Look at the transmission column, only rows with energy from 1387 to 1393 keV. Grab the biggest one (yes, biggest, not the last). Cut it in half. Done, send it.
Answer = 7.8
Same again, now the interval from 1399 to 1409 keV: 8.2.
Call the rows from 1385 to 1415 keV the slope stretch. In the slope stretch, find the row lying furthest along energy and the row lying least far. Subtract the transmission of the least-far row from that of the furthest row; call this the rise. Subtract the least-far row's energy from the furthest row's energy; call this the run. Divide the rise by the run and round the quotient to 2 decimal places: 0.07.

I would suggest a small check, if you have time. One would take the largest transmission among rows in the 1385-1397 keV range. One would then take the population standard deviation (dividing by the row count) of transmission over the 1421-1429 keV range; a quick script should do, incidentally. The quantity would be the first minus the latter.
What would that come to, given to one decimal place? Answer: 15.8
